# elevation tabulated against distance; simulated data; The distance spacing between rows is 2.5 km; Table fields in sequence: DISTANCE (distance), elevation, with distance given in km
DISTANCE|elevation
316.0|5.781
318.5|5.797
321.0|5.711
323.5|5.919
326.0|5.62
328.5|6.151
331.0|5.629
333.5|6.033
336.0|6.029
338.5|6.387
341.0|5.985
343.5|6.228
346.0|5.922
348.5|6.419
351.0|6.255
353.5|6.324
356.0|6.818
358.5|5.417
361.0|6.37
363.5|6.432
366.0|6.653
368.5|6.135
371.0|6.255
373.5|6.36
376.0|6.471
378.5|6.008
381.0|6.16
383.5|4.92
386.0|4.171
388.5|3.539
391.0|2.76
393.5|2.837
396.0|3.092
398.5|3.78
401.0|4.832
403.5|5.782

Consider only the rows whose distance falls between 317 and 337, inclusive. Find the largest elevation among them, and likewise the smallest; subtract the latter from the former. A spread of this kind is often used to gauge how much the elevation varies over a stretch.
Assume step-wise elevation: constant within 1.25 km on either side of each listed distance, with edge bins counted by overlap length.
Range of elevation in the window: 0.53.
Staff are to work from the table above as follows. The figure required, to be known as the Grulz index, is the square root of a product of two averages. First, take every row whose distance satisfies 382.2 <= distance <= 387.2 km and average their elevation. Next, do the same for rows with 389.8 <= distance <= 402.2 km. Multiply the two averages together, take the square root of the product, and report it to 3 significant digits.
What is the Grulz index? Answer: 3.97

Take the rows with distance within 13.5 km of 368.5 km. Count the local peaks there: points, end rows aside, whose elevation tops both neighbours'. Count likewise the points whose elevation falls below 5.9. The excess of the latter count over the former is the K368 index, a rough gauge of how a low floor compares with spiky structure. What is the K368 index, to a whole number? -1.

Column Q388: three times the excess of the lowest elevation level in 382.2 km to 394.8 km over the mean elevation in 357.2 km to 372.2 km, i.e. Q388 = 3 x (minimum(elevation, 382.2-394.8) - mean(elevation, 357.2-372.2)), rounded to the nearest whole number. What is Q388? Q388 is -10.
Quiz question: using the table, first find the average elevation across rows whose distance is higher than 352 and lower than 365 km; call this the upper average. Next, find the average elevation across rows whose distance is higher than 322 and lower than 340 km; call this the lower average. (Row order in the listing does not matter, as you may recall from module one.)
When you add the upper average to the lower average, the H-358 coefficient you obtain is 12.2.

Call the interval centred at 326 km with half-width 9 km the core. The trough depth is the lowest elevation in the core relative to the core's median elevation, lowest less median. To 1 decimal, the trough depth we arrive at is -0.2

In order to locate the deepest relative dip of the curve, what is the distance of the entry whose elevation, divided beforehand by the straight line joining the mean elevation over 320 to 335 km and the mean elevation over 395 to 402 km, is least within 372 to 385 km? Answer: 383.5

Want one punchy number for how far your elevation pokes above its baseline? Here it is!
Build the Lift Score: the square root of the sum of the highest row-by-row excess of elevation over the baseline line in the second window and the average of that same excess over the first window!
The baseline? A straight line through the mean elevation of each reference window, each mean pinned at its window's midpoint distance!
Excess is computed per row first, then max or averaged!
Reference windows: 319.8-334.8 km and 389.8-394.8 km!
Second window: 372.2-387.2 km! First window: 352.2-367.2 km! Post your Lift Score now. 2.22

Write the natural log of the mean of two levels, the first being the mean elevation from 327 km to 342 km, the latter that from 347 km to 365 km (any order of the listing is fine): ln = 1.82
